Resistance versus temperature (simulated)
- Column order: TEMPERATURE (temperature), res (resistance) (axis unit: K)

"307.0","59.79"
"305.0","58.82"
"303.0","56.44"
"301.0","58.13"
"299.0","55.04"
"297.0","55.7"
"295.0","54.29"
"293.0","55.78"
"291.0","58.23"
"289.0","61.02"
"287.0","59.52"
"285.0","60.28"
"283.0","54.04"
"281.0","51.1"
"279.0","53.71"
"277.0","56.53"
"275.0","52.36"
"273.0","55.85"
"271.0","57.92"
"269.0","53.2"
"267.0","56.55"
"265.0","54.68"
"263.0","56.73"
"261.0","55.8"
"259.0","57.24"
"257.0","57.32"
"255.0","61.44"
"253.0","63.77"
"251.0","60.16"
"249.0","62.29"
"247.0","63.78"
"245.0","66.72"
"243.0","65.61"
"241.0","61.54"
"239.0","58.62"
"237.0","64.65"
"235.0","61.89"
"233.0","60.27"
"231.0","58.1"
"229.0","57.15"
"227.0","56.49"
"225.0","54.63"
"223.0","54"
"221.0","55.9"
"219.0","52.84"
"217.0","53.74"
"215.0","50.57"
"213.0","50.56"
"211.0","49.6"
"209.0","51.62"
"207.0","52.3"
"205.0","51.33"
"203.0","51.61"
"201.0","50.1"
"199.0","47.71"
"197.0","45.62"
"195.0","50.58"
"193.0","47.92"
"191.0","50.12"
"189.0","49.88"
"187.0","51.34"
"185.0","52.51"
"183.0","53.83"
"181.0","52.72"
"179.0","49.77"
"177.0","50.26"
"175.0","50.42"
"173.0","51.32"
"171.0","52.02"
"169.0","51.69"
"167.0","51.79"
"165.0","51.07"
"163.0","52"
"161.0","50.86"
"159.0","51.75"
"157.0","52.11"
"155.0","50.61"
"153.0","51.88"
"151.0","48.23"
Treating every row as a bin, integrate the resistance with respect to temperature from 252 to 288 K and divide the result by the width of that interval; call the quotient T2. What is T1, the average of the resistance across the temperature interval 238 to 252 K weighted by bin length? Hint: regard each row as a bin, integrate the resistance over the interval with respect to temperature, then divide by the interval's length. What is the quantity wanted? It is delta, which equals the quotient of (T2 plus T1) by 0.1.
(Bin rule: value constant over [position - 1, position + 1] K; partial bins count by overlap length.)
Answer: 1192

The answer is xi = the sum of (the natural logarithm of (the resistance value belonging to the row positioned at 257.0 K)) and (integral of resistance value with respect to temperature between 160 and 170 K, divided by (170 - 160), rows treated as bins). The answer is 55.5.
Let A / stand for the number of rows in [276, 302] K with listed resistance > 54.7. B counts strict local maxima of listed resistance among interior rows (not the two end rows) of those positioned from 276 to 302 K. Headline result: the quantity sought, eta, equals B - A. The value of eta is -6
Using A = 9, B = 3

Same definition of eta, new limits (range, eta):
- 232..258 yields -10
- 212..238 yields -5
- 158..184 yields 3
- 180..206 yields 4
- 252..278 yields -7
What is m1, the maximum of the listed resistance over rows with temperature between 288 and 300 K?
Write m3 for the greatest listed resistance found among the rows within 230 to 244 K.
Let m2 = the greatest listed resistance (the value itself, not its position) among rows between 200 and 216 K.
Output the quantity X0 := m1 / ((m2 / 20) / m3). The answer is 1531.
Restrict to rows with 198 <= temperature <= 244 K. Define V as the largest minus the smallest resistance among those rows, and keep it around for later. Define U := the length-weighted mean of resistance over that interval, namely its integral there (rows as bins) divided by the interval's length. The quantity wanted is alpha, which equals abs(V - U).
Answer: 37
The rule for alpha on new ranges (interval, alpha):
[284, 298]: 51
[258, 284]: 48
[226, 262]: 50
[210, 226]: 46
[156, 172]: 50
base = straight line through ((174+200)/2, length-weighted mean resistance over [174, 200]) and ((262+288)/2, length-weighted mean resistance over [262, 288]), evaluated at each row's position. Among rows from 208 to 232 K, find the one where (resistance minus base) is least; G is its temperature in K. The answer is 211.0 K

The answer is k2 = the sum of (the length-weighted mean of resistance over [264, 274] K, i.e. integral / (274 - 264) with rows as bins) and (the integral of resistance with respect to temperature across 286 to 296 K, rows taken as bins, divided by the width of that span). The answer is 113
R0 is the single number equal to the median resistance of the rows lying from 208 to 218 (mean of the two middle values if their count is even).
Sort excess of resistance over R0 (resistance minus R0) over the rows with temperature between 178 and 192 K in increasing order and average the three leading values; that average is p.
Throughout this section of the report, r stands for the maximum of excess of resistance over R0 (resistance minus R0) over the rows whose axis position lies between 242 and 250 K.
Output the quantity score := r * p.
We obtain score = -10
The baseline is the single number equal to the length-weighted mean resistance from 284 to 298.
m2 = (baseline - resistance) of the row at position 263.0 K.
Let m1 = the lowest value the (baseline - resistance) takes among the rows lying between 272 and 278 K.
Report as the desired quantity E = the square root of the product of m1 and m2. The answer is 1.2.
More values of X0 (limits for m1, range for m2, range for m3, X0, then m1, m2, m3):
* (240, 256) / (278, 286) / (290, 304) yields 1289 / 66.72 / 60.28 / 58.23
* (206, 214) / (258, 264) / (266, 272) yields 1058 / 52.3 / 57.24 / 57.92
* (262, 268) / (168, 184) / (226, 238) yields 1363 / 56.73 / 53.83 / 64.65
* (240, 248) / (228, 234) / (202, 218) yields 1190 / 66.72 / 60.27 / 53.74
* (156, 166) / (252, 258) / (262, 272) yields 947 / 52.11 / 63.77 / 57.92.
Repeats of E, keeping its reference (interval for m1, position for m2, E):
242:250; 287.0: 3.9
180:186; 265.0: 3.6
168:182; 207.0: 5.3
